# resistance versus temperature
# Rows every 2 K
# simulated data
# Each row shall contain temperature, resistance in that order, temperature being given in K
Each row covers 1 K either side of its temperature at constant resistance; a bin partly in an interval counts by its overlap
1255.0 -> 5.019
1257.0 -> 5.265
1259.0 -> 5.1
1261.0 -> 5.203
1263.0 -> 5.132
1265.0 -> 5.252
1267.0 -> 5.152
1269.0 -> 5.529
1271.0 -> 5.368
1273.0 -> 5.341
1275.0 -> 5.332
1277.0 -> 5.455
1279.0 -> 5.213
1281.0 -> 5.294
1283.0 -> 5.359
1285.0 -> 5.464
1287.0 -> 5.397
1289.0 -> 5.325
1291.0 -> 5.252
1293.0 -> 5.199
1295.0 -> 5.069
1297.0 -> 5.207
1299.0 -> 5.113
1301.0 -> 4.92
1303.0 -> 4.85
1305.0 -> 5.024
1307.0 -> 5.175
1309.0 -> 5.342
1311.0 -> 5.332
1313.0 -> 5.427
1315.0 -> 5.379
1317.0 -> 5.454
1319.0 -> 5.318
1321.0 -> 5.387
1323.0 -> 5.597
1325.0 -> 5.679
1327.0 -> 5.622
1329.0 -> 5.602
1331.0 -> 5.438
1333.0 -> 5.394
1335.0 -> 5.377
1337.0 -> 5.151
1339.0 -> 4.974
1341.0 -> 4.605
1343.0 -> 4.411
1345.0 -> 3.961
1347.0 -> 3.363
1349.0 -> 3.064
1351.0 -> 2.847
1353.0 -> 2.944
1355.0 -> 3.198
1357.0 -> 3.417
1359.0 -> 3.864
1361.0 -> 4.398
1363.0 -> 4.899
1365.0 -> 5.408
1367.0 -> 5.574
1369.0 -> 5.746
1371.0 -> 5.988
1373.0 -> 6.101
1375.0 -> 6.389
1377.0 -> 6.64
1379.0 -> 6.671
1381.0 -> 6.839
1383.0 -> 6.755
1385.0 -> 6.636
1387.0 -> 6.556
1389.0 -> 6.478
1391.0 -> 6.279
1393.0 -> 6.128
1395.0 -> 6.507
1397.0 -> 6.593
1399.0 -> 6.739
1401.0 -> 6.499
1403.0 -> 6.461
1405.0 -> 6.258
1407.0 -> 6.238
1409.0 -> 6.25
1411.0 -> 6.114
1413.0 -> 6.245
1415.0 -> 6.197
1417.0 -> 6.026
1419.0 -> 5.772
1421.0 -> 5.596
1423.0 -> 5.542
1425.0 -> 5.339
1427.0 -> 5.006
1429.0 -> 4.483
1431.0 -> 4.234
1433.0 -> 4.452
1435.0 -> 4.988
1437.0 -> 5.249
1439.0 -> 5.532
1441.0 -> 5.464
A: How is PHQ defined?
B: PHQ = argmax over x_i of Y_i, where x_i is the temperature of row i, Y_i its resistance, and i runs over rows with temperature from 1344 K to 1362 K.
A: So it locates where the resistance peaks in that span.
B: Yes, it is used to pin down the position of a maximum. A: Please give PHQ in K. 1361.0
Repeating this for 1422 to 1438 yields 1423.0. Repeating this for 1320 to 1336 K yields 1325.0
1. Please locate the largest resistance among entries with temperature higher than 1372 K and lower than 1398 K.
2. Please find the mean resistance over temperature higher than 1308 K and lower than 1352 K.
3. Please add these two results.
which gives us 11.8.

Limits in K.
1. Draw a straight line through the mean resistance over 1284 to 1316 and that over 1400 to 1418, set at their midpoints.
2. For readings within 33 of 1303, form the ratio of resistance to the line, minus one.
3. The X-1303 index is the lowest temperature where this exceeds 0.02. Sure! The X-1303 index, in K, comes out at 1271.0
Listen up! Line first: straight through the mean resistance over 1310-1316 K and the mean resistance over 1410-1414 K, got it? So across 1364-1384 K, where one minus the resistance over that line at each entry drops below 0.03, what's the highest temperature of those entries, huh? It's 1383.0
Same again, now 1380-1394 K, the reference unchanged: 1393.0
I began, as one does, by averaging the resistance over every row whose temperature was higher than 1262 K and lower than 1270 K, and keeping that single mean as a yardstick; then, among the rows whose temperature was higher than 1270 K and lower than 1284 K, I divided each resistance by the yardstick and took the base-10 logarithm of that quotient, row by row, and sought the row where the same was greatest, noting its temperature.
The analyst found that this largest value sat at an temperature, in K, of 1277.0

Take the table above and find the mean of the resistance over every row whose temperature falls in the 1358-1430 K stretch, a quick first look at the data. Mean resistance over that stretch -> 5.98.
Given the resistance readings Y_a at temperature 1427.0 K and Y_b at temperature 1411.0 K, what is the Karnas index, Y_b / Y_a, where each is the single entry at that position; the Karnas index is 1.22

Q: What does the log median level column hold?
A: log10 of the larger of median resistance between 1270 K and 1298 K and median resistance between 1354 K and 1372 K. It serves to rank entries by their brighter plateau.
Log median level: 0.73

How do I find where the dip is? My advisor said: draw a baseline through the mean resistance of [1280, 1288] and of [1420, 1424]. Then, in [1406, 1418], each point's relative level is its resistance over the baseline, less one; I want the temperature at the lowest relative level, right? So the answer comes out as 1417.0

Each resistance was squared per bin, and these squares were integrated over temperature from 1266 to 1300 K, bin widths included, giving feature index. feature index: 955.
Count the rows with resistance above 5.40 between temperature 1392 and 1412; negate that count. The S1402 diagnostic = -10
